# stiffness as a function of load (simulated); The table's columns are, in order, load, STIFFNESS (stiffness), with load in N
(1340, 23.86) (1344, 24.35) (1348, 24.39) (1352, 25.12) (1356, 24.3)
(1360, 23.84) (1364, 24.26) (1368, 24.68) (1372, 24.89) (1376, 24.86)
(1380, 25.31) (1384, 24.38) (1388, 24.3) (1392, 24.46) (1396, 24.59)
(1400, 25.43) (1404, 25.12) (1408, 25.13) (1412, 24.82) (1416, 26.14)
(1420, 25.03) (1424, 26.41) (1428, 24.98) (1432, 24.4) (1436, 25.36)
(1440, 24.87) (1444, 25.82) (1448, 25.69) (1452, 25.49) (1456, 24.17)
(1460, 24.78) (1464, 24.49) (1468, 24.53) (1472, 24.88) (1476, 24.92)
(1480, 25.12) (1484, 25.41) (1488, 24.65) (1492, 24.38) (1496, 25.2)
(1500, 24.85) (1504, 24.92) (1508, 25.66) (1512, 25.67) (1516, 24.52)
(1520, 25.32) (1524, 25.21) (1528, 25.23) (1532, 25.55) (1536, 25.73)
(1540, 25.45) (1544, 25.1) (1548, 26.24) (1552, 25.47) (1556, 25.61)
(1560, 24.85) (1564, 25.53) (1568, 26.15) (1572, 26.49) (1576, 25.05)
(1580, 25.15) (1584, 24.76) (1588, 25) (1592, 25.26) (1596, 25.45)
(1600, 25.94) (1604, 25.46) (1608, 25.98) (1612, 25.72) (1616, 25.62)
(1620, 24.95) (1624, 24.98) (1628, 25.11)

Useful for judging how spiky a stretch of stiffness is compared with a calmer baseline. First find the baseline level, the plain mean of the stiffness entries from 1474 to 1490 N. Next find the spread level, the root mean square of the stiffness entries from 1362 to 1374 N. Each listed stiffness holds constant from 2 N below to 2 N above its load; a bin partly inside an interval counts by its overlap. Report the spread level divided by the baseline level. 0.983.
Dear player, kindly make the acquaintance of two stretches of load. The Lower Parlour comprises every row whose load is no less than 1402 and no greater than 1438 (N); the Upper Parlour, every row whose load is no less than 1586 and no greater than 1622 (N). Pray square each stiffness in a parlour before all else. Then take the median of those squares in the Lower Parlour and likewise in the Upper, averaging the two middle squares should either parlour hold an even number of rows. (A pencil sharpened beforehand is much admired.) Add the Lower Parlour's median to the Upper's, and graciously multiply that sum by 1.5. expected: 1919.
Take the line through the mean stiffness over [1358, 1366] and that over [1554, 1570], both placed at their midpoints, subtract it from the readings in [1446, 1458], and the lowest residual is -0.58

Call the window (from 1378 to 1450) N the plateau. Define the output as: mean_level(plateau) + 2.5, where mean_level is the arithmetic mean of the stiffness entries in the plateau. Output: 27.6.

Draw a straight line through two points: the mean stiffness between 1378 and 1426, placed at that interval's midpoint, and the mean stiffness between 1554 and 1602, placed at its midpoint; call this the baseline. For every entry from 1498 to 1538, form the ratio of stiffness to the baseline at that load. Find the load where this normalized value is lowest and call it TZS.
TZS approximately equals 1516 N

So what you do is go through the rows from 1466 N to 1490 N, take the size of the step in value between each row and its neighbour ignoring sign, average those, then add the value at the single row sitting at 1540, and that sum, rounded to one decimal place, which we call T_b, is 25.8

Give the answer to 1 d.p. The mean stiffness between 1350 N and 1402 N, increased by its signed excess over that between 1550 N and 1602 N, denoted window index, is 23.9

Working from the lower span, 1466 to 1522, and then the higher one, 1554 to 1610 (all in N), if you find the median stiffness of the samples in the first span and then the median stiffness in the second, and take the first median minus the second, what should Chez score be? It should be -0.535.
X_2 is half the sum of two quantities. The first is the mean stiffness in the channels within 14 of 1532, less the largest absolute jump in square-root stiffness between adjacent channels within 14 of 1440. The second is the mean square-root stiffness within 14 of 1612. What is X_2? 15.2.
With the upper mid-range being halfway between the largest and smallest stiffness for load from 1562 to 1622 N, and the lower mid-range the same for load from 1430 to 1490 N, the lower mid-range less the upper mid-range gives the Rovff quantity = -0.63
